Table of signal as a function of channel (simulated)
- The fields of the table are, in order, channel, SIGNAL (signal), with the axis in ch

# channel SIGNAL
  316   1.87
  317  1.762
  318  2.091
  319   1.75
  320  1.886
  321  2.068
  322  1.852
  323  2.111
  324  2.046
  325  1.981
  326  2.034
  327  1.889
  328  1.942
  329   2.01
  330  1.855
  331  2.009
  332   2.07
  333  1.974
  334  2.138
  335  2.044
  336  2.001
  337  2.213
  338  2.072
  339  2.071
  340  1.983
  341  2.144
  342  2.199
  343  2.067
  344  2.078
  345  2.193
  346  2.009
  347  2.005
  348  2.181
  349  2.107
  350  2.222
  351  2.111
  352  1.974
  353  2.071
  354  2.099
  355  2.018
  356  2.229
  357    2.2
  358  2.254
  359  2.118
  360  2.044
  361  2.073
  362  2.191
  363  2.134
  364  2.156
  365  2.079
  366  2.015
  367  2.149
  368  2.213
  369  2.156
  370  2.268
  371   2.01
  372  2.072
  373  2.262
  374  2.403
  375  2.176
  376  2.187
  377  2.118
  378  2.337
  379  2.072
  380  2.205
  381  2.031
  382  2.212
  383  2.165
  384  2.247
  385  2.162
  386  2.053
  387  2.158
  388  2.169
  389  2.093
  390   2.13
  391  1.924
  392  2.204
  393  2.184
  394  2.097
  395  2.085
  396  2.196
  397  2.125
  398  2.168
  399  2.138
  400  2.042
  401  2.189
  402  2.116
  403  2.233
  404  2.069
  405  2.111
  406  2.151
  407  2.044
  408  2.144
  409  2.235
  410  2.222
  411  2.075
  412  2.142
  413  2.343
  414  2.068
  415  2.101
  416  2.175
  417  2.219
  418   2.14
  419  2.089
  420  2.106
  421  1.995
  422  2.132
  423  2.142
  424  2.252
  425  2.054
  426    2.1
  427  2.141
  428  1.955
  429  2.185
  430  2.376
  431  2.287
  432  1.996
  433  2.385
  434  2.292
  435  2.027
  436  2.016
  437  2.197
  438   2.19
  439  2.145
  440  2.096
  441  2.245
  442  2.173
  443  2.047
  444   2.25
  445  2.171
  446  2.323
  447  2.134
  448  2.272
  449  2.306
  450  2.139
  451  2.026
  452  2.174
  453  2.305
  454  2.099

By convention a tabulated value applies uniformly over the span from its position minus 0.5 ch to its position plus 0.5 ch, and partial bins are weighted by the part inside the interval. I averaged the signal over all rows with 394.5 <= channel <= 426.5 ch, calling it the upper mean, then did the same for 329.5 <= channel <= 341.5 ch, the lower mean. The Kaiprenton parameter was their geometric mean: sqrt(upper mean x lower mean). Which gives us 2.09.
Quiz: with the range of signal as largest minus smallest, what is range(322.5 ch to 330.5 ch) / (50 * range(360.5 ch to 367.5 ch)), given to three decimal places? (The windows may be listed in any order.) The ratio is 0.029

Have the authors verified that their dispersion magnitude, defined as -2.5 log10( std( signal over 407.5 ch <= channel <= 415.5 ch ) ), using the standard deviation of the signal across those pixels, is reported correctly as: 2.6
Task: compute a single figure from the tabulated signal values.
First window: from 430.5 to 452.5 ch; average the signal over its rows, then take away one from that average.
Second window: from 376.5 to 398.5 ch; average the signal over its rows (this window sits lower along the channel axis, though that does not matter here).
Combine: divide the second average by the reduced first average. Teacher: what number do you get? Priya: 1.82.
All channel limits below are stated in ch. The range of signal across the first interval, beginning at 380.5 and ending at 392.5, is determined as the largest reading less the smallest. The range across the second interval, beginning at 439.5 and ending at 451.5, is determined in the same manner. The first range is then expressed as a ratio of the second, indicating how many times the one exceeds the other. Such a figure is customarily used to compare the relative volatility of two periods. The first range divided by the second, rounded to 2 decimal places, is 1.09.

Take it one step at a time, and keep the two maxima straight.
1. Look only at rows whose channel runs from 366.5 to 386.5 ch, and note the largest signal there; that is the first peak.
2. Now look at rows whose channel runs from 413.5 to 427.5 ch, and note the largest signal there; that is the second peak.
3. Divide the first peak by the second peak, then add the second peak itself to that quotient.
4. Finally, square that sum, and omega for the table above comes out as 11.0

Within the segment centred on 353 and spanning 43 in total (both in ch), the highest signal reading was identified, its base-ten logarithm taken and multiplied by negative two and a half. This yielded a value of -0.95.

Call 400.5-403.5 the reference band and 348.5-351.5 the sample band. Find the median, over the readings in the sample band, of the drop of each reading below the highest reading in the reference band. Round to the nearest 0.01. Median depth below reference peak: 0.12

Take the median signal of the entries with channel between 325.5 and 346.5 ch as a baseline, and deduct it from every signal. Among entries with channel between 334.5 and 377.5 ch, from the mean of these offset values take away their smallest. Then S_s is 0.15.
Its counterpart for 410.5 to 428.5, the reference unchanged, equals 0.17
